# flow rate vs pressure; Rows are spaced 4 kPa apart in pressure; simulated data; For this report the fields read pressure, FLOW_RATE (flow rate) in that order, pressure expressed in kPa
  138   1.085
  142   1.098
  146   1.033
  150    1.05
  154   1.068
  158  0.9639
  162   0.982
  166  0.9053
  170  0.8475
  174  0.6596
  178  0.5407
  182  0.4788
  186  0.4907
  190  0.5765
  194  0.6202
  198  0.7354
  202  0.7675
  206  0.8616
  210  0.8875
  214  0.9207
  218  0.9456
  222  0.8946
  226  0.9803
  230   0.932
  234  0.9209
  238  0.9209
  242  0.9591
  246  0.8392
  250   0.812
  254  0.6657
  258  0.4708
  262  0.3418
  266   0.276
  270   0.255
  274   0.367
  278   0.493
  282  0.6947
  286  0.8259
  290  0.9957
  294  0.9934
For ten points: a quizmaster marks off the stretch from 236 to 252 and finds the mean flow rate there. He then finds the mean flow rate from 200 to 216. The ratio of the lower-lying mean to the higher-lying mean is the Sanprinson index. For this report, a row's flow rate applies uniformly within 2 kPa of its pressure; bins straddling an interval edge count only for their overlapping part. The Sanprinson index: 1.0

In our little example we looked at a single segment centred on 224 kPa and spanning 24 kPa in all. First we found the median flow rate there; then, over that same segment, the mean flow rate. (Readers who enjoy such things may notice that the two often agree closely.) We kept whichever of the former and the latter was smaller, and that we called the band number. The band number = 0.93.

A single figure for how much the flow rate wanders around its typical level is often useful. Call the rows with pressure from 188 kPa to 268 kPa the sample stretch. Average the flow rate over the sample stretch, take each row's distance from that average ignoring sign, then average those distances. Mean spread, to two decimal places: 0.17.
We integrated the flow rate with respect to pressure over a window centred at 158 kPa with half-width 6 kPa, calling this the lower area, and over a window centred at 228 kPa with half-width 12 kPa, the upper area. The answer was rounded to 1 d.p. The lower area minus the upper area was -10.3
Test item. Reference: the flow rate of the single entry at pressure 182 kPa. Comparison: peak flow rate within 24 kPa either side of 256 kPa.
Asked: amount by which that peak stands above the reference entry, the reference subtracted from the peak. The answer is 0.5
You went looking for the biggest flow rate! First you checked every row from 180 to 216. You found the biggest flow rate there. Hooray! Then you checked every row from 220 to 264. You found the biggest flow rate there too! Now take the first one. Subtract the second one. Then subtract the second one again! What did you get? -1.0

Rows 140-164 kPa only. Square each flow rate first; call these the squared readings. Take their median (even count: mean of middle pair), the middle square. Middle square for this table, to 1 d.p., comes 1.1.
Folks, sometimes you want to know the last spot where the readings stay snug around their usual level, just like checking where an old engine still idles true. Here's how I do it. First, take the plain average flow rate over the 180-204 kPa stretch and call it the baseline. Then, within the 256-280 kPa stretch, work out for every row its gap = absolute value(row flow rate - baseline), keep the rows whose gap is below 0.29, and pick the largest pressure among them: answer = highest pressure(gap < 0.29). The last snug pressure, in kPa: 278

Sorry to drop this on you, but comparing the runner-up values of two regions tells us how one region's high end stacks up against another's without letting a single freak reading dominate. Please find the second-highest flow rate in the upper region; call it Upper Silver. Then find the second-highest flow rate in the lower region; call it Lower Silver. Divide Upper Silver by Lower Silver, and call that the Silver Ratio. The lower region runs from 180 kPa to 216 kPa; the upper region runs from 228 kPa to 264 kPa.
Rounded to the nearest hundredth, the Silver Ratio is 1.05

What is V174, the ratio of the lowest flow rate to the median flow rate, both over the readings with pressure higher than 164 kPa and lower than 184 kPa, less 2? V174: -1.27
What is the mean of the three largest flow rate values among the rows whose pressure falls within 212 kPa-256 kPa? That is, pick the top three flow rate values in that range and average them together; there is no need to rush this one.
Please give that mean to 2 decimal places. 0.96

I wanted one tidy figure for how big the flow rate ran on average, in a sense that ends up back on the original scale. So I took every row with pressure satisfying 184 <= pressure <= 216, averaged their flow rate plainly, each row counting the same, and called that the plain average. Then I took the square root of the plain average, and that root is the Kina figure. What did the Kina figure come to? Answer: 0.856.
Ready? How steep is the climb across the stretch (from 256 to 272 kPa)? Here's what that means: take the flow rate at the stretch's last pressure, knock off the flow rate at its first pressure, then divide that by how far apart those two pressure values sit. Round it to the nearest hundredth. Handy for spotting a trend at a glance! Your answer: -0.02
